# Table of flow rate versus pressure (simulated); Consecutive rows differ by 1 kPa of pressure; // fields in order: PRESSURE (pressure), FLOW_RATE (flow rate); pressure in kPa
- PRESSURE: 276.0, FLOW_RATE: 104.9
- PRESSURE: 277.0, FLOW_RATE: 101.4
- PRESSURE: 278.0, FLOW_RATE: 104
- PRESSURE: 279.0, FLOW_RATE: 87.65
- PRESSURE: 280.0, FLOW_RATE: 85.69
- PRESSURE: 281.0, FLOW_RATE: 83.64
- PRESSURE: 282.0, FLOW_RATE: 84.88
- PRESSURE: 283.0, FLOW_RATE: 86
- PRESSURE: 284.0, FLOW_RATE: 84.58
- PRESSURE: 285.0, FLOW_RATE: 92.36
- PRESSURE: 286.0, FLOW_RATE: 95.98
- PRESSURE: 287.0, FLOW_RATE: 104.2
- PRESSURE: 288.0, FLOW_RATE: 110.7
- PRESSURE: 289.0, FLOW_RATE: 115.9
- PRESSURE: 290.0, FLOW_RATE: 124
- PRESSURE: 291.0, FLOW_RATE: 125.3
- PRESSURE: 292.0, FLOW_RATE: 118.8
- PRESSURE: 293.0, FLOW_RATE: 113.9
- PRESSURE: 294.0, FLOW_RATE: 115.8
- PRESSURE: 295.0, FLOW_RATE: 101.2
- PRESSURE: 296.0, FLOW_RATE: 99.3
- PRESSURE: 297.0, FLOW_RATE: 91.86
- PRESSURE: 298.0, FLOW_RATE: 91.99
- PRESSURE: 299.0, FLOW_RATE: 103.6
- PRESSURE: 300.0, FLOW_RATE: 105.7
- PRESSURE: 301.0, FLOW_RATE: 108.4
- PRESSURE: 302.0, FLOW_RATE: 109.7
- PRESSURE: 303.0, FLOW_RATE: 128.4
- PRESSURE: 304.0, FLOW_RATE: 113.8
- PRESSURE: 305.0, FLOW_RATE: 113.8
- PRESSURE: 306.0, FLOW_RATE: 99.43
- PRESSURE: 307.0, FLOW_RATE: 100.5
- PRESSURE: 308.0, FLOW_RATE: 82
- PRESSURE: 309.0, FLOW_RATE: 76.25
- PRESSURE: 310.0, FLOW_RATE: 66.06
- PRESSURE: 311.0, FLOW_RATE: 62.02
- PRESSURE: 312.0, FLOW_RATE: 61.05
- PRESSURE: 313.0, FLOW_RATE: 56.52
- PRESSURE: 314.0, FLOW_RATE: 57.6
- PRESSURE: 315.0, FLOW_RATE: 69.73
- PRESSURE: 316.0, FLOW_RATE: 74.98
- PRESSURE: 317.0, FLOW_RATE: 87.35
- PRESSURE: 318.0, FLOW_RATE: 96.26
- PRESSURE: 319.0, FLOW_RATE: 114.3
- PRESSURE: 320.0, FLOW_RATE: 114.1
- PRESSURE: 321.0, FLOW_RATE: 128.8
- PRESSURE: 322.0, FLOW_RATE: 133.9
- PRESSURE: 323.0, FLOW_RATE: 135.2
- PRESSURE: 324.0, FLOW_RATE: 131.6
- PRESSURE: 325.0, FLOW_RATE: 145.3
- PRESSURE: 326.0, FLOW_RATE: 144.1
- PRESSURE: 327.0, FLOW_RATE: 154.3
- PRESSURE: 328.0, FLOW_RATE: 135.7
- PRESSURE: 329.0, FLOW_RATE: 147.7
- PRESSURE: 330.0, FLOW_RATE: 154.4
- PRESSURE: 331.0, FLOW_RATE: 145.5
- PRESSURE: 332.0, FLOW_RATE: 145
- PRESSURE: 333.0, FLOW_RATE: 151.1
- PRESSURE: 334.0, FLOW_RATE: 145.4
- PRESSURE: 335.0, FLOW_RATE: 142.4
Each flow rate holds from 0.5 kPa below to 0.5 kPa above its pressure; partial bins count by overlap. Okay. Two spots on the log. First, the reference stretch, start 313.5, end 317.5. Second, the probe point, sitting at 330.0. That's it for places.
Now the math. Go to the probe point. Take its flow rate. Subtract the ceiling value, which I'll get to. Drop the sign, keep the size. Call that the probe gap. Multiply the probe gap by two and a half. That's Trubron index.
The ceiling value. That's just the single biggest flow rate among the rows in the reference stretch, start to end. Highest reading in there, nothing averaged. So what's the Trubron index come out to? 168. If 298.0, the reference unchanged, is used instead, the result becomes 12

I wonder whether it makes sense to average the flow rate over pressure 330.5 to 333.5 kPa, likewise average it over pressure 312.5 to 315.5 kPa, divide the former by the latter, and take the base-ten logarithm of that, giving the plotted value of 0.38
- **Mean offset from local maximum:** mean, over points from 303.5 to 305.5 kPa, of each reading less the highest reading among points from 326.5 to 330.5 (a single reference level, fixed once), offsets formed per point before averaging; -41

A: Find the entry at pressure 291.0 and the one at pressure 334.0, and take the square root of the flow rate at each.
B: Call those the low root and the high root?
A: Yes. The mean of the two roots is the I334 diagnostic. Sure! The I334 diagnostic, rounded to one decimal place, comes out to 11.6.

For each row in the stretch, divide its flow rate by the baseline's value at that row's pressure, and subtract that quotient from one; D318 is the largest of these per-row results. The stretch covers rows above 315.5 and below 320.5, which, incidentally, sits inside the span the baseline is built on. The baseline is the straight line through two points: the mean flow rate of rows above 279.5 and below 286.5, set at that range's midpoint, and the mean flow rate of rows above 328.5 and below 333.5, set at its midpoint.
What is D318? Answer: 0.42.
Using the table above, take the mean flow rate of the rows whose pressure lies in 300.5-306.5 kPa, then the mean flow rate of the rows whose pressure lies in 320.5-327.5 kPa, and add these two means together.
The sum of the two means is 251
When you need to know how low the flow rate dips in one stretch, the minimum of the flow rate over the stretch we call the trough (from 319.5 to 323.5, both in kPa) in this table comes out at 114.1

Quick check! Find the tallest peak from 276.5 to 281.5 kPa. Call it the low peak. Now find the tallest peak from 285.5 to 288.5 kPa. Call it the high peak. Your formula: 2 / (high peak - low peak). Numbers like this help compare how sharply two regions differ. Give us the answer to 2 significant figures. 0.30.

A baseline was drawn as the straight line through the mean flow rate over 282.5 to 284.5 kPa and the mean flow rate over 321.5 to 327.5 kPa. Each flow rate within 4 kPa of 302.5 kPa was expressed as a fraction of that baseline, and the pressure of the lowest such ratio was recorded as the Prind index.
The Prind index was 306.0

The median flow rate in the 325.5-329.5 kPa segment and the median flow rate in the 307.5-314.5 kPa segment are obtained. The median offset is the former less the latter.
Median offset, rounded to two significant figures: 84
